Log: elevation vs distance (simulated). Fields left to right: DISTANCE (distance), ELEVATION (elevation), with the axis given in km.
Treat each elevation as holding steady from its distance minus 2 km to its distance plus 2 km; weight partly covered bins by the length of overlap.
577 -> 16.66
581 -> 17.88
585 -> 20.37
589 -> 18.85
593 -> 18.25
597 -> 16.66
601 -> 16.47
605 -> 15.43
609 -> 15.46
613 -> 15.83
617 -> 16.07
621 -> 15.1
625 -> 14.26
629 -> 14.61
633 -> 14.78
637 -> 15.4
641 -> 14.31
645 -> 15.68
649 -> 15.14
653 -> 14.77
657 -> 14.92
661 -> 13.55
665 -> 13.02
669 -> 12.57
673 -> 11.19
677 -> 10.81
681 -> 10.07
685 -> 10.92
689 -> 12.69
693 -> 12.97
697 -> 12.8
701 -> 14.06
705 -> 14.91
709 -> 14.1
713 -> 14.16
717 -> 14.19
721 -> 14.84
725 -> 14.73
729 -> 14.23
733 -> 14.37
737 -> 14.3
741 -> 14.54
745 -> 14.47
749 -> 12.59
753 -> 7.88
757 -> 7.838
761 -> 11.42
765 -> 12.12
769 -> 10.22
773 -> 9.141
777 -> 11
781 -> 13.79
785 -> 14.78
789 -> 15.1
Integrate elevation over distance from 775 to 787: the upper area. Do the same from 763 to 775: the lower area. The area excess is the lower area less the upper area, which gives -32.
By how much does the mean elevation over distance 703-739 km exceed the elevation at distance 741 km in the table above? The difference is 0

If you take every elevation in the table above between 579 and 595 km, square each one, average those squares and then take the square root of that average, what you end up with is 18.9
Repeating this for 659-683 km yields 11.9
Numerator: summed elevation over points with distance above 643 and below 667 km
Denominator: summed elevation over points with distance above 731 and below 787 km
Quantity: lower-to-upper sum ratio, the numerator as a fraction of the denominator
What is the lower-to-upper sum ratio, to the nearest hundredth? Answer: 0.52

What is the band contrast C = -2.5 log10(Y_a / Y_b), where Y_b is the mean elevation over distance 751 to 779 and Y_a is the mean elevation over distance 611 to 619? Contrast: -0.51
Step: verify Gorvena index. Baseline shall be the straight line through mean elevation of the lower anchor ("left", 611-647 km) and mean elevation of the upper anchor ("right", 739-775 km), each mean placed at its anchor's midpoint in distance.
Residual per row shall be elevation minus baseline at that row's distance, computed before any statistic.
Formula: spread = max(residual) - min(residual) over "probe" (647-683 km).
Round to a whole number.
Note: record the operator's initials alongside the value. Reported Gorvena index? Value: 4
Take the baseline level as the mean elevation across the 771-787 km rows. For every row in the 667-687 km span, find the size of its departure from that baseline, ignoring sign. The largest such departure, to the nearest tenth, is 2.1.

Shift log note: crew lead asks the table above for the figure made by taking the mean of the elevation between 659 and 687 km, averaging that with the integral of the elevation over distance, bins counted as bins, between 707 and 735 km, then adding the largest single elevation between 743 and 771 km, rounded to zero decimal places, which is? 222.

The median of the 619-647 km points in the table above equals 14.8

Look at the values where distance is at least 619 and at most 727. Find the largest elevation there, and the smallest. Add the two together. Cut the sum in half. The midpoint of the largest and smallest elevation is 12.9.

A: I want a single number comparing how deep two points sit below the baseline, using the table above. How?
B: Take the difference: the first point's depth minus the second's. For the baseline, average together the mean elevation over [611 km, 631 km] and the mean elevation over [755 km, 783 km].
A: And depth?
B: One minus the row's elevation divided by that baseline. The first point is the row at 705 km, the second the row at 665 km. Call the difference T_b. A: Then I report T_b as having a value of -0.15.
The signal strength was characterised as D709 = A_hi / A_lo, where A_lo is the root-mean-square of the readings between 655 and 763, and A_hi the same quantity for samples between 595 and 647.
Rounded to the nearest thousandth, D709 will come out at 1.181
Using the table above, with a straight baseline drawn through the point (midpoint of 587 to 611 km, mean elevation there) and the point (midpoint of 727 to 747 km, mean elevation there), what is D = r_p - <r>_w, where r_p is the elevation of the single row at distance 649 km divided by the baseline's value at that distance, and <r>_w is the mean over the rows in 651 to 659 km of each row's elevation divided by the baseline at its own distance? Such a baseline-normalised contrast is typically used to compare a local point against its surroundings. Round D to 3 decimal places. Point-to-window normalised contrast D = 0.012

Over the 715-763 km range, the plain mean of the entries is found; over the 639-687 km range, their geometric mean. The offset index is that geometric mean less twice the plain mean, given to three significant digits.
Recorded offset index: -13.0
